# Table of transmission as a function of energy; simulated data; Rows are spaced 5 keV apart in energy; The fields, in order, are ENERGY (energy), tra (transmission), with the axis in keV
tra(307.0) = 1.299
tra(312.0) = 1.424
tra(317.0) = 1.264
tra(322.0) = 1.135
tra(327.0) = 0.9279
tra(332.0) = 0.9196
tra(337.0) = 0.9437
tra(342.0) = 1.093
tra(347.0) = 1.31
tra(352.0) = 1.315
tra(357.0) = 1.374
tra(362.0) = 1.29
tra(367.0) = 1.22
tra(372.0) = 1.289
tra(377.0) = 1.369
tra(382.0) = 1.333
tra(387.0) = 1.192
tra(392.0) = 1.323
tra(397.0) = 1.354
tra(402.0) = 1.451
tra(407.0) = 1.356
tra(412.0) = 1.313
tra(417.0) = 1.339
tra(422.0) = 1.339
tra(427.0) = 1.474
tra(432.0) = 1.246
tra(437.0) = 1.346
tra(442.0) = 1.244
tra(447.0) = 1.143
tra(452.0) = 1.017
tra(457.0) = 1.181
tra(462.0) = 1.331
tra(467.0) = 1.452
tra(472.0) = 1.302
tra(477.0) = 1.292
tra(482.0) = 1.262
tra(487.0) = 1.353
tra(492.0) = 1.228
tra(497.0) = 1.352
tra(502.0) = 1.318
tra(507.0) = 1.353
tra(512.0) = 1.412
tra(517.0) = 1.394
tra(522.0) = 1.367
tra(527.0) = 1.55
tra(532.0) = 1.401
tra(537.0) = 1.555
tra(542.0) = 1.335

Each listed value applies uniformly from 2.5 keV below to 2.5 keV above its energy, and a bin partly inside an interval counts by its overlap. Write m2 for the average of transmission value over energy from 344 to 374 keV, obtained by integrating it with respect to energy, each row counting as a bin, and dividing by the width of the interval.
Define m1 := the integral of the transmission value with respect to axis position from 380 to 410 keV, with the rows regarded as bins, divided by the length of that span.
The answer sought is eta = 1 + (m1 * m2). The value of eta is 2.73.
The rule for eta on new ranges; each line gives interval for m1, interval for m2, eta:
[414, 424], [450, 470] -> 2.68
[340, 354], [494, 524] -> 2.69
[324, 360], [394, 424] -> 2.53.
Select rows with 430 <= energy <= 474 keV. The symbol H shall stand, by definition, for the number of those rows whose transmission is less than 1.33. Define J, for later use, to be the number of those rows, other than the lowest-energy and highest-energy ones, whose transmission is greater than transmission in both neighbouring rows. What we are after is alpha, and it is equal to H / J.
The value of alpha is 3.0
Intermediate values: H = 6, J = 2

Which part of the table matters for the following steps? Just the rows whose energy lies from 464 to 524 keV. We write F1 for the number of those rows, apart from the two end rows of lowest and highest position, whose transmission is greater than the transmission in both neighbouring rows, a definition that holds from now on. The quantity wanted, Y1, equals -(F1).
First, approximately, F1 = 3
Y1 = -3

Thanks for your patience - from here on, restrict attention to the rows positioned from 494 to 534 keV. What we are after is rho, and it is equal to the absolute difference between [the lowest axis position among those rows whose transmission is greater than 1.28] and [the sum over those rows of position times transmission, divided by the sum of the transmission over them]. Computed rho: 17.8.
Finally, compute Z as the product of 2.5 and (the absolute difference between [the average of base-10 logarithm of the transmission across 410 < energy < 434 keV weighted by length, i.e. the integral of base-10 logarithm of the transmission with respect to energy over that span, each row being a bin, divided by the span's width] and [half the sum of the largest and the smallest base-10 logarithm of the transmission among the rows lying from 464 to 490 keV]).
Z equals 0.01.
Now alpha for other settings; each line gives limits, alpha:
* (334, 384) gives 3.5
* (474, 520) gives 1.3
